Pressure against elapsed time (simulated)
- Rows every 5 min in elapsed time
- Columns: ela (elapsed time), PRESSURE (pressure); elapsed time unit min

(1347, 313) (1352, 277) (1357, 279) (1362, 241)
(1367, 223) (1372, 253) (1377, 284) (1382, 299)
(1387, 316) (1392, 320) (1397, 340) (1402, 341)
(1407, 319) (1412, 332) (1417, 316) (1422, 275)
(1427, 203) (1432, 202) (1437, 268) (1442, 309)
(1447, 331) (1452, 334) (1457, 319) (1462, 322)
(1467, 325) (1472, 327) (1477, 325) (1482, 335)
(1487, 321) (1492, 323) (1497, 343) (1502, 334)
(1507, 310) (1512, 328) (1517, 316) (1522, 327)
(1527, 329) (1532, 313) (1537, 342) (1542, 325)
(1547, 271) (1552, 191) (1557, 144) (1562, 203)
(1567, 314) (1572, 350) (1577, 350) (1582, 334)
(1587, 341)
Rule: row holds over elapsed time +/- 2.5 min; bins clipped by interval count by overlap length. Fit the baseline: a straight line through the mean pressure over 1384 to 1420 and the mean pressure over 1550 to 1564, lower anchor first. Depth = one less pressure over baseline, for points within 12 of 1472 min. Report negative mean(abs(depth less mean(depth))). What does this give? -0.038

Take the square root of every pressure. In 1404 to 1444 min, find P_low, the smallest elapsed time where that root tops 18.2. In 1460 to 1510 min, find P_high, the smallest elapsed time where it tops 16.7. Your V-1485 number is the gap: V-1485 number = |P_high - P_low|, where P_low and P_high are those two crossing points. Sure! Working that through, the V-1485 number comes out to 50 min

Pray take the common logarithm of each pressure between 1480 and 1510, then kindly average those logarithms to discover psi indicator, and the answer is 2.515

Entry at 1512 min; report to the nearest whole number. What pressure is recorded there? 328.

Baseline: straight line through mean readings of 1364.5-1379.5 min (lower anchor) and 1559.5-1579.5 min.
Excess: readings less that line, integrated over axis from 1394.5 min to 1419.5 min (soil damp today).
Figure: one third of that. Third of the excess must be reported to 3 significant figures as 560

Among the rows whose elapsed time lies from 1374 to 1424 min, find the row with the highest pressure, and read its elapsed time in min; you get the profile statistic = 1402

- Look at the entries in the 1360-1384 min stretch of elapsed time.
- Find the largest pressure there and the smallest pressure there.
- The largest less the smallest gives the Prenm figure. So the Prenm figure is 76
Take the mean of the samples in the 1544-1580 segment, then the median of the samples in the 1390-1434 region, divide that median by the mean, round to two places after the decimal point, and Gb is 1.22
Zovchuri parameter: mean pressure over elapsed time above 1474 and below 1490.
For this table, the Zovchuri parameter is 327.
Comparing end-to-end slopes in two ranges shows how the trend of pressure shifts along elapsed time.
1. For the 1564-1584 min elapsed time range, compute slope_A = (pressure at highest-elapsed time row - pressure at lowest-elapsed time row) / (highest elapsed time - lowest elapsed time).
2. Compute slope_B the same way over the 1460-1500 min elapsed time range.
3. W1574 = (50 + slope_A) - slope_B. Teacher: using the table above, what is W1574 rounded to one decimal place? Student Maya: 50.7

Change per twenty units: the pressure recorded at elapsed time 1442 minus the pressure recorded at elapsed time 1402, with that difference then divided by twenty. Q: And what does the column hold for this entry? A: -2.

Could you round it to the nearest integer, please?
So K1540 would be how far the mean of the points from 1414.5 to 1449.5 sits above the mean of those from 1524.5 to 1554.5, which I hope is -23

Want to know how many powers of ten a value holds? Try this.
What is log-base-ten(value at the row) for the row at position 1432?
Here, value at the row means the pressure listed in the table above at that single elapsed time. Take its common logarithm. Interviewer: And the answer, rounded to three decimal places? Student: 2.305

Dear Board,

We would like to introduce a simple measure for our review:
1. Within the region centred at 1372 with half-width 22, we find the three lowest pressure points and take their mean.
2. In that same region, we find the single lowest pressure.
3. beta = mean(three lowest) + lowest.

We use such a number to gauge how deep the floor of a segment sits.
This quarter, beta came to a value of 462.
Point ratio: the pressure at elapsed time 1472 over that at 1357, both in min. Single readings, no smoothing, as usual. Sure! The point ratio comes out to 1.17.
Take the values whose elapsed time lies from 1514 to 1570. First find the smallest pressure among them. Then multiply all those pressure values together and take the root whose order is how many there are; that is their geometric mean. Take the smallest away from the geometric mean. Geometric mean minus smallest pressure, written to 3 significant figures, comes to 126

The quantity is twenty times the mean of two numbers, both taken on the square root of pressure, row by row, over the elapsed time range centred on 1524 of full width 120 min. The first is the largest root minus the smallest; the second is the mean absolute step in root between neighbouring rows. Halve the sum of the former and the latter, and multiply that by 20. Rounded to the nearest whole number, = 75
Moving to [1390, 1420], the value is 11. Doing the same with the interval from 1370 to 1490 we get 48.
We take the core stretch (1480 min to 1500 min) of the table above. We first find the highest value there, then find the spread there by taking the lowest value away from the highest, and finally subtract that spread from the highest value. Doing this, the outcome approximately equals 321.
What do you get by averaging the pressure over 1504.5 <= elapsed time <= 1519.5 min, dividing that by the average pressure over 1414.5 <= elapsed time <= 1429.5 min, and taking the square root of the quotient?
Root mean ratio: 1.10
